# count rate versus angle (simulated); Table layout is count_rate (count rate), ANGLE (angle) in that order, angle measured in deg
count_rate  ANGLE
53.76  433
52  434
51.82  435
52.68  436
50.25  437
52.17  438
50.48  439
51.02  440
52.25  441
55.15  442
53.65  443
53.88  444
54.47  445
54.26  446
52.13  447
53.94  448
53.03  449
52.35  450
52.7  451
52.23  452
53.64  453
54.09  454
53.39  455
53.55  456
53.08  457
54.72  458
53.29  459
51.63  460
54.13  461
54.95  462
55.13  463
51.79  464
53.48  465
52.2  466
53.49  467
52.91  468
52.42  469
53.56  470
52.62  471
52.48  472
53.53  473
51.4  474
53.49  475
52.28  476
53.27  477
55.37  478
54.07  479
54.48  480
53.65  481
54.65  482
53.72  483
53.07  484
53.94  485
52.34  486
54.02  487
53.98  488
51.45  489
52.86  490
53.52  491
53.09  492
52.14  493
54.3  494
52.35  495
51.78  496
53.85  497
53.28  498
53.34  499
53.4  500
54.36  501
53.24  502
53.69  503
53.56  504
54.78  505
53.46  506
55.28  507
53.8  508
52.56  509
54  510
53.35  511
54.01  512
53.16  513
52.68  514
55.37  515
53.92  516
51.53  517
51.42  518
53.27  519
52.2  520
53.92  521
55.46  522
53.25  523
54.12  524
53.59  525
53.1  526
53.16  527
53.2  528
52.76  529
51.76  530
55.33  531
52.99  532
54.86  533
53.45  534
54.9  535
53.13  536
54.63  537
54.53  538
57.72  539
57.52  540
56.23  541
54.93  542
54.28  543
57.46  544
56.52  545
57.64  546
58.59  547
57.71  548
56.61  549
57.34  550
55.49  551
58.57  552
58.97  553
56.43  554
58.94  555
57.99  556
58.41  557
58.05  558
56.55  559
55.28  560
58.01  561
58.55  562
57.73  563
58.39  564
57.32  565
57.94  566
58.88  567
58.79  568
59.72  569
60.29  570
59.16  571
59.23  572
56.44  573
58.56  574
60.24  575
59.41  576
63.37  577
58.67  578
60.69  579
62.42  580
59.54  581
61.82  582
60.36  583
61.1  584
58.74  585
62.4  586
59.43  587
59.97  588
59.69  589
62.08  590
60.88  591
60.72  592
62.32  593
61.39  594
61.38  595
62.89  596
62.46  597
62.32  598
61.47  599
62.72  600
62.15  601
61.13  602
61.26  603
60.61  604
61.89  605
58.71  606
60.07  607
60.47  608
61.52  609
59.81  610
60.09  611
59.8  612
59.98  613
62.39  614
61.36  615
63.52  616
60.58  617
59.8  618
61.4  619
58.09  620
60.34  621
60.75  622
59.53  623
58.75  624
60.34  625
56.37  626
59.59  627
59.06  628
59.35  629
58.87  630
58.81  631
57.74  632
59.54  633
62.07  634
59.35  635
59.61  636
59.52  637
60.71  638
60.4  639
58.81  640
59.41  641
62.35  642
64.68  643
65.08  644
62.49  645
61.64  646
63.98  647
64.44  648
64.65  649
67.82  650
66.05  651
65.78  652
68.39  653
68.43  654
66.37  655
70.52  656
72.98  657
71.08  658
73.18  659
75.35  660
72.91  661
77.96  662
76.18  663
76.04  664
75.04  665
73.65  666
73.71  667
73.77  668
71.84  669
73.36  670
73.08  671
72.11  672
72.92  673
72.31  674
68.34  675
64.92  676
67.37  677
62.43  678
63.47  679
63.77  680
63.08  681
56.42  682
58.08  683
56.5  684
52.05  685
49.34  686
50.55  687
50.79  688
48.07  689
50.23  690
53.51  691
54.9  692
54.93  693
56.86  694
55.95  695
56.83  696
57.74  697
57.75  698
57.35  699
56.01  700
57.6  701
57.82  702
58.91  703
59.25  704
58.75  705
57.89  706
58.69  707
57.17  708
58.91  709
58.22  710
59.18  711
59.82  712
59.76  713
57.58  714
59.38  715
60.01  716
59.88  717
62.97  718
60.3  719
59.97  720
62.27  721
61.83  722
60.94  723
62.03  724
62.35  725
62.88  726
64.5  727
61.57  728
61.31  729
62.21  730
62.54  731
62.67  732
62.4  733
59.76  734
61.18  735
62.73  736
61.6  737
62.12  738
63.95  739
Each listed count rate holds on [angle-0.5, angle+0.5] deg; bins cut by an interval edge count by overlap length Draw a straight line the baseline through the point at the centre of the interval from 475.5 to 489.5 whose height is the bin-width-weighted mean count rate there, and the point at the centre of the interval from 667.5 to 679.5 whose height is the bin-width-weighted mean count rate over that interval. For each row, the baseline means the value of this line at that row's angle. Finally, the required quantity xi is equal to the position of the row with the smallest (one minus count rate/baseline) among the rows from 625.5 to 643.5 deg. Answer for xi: 643 deg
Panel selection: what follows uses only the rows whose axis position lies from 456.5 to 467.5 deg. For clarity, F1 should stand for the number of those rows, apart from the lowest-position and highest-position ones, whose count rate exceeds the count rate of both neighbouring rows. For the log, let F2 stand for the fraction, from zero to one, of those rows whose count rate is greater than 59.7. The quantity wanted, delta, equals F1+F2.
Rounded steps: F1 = 3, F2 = 0.0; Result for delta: 3.0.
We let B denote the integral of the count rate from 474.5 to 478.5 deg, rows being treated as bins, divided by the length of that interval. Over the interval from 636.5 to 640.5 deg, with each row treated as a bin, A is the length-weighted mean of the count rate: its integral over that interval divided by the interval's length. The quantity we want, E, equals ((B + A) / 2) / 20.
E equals 2.84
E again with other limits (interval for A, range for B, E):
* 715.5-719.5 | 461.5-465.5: 2.87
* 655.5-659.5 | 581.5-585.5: 3.31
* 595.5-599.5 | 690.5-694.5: 2.93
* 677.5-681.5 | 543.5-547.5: 3.02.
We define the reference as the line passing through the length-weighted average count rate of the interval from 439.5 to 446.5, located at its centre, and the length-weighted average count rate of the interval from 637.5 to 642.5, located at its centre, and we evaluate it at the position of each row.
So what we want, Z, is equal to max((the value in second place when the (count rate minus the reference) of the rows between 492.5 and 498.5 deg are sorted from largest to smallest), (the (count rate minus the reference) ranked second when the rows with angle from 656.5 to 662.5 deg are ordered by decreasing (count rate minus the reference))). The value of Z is 14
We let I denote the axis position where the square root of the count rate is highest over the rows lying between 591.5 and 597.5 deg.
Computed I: 596 deg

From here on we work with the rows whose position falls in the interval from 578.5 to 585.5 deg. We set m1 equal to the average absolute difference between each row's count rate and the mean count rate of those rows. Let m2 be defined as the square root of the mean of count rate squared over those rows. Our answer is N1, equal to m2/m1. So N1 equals 63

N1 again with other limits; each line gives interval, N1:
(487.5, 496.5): 66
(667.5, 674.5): 124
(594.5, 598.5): 141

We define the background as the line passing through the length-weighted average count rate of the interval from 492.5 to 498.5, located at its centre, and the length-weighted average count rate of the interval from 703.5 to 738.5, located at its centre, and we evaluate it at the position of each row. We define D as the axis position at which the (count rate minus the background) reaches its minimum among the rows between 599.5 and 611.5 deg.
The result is 606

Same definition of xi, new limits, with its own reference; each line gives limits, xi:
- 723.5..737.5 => 727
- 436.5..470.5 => 442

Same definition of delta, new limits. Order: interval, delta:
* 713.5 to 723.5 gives 3.8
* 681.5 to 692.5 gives 2.0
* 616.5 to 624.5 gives 2.6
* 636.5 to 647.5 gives 2.7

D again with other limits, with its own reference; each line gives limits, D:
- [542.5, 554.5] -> 543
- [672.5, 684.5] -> 682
